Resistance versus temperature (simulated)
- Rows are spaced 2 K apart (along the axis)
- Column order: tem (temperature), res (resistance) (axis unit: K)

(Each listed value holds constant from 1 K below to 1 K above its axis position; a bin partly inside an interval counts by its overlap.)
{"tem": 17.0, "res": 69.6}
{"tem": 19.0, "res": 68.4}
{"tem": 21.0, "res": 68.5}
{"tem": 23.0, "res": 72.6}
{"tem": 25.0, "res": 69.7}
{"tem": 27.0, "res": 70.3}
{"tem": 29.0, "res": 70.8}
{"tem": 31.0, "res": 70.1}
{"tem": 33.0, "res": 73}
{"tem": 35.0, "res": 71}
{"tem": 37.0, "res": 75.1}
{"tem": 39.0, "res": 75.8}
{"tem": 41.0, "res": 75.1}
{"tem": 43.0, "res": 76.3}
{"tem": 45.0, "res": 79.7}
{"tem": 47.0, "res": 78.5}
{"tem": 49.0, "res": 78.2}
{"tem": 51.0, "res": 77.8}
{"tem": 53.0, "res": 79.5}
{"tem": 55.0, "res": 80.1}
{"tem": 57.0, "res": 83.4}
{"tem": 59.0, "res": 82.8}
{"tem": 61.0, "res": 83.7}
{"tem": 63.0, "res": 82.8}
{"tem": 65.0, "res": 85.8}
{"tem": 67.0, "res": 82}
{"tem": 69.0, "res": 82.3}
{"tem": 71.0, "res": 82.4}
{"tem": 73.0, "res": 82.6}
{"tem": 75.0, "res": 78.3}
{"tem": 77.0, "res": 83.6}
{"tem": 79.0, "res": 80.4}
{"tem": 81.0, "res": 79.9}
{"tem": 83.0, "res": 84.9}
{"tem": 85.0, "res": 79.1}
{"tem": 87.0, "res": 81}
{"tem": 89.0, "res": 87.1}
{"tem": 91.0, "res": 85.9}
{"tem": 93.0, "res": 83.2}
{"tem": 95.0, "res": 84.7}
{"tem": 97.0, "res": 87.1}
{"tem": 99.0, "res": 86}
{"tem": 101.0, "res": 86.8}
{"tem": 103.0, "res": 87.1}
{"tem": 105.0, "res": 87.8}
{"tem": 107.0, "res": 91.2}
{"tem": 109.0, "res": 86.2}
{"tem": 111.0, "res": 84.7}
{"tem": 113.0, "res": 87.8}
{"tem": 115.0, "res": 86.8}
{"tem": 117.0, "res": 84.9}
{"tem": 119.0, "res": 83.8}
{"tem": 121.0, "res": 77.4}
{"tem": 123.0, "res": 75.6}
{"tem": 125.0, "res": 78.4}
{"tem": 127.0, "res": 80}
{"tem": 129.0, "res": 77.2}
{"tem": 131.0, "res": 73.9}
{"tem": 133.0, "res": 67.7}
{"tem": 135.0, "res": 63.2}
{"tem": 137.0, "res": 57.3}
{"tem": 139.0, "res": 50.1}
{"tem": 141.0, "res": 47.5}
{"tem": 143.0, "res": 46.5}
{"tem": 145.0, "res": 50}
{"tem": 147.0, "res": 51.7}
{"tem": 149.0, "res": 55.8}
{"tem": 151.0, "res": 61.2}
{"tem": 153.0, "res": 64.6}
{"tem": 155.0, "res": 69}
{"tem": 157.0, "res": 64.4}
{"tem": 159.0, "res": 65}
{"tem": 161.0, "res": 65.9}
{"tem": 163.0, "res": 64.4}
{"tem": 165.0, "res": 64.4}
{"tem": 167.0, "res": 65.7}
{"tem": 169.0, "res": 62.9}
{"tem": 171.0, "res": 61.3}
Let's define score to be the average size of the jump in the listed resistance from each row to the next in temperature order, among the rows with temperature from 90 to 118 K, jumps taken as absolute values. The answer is 2.0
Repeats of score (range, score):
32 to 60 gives 1.6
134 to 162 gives 3.5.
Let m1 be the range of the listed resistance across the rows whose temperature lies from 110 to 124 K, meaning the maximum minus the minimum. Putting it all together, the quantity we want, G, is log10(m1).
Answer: 1.1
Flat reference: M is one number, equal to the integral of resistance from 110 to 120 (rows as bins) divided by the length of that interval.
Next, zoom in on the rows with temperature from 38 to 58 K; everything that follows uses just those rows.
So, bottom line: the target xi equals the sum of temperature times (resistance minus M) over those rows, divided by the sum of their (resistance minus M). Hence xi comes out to 46.4 K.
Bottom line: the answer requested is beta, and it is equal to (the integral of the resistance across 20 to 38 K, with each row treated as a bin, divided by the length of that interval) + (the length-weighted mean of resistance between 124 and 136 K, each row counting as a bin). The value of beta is 145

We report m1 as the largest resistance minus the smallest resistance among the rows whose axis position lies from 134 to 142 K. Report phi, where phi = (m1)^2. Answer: 246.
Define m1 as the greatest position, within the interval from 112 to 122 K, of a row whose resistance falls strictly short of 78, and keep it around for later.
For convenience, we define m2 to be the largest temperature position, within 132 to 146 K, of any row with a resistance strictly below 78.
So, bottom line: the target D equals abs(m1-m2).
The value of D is 24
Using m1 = 121.0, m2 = 145.0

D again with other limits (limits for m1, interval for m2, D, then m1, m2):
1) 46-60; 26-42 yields 10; 51.0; 41.0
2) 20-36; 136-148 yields 112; 35.0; 147.0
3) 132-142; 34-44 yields 98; 141.0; 43.0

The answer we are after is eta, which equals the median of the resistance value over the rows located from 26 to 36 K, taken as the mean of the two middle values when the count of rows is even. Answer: 71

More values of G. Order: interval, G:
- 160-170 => 0.5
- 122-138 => 1.4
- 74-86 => 0.8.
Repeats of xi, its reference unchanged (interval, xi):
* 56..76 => 68.0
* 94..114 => 105.9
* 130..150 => 141.3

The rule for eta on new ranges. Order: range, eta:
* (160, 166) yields 64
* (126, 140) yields 68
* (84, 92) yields 83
